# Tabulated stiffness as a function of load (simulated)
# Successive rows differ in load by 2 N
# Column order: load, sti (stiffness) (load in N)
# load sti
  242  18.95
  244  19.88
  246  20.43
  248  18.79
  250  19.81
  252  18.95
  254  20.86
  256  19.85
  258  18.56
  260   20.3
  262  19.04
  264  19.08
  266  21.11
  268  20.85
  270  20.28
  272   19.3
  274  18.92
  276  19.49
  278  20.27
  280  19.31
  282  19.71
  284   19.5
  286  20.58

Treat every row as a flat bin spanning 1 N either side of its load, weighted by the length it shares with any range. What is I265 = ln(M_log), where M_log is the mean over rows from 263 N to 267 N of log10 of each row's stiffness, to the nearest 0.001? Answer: 0.264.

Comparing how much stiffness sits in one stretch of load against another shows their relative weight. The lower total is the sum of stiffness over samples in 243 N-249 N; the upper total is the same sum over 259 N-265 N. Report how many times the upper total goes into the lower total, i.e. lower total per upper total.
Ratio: 1.01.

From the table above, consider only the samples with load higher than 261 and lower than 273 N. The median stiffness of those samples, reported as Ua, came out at 19.79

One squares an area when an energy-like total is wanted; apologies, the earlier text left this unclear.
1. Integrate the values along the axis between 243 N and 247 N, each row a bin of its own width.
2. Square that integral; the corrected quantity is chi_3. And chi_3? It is 6500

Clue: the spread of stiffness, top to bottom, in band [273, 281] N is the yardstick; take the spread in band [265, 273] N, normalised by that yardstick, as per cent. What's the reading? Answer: 134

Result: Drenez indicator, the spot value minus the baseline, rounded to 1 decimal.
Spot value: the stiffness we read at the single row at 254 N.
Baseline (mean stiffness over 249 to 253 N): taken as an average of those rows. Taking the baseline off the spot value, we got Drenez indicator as 1.5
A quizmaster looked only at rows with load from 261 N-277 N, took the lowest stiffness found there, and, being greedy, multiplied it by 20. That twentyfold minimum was 378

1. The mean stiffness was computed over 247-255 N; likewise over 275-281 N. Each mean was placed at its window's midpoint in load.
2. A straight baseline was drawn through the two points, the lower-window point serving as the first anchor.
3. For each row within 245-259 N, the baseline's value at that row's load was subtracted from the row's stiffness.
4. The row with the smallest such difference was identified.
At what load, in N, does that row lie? 258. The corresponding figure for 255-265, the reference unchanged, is 258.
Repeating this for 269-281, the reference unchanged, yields 274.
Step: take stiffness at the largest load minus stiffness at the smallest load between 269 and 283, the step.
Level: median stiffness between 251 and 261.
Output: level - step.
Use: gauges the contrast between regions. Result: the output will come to 20.4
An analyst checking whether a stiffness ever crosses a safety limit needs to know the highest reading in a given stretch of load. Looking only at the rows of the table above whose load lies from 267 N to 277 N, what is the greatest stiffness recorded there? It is 20.85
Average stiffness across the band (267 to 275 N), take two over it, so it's 0.101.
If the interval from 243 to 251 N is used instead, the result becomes 0.101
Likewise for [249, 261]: 0.101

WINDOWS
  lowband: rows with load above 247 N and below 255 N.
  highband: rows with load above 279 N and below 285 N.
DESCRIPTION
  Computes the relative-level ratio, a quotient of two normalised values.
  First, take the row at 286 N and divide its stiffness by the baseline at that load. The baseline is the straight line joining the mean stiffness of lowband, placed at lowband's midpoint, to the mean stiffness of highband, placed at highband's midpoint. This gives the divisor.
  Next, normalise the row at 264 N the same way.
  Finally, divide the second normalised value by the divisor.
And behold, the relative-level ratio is 0.92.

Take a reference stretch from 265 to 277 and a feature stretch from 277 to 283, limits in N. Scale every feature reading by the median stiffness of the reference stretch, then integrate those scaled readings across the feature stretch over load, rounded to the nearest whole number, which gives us 6 N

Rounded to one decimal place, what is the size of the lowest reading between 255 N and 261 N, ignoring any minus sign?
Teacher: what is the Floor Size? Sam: 18.6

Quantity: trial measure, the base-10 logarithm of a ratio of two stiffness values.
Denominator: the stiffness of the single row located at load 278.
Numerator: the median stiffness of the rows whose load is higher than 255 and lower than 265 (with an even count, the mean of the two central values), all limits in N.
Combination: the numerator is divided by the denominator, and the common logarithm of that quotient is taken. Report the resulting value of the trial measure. -0.026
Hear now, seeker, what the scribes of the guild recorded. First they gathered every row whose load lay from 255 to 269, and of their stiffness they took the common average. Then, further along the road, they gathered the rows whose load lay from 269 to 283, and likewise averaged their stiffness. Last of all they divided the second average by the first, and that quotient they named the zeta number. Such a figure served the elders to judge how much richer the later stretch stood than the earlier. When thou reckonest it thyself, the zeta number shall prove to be 0.989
